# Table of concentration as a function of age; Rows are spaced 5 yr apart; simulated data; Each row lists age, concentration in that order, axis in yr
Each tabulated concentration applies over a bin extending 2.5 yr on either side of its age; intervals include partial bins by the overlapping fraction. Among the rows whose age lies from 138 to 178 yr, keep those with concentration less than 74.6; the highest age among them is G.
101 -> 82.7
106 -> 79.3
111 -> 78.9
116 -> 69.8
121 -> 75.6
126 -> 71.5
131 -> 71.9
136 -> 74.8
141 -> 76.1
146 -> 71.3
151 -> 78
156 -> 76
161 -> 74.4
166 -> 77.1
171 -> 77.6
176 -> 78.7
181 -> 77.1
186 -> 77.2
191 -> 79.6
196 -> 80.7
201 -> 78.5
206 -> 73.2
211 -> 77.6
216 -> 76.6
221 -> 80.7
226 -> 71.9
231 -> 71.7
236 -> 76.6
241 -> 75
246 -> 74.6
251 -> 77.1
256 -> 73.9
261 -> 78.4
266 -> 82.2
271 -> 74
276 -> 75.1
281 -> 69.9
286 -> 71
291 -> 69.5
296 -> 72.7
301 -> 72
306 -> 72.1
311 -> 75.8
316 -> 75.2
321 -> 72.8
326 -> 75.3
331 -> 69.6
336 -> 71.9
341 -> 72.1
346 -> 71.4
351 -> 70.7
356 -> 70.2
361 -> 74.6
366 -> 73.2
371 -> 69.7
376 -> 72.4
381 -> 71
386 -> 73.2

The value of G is 161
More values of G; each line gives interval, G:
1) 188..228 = 226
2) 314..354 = 351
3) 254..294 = 291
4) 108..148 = 146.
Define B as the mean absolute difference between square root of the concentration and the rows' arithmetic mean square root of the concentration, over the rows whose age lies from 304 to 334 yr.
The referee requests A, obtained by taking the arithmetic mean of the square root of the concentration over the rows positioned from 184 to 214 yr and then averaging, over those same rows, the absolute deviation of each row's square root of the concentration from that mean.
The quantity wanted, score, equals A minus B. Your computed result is -0.013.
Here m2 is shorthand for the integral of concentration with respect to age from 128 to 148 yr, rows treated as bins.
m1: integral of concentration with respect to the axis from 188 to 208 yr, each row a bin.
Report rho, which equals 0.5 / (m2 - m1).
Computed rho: -0.005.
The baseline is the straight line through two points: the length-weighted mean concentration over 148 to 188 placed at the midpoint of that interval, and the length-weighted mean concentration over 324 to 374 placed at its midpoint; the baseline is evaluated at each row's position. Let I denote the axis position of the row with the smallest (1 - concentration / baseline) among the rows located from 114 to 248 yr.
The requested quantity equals 221 yr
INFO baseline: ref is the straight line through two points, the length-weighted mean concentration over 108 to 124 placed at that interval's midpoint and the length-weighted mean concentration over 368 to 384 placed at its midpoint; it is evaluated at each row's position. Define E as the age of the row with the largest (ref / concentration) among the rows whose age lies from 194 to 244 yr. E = 231 yr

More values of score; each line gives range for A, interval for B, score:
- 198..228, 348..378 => 0.054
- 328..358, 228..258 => -0.033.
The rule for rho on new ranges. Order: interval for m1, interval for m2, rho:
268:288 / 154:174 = 0.007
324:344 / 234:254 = 0.007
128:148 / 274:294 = -0.011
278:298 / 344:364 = 0.027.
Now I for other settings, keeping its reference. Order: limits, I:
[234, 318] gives 266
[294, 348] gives 311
